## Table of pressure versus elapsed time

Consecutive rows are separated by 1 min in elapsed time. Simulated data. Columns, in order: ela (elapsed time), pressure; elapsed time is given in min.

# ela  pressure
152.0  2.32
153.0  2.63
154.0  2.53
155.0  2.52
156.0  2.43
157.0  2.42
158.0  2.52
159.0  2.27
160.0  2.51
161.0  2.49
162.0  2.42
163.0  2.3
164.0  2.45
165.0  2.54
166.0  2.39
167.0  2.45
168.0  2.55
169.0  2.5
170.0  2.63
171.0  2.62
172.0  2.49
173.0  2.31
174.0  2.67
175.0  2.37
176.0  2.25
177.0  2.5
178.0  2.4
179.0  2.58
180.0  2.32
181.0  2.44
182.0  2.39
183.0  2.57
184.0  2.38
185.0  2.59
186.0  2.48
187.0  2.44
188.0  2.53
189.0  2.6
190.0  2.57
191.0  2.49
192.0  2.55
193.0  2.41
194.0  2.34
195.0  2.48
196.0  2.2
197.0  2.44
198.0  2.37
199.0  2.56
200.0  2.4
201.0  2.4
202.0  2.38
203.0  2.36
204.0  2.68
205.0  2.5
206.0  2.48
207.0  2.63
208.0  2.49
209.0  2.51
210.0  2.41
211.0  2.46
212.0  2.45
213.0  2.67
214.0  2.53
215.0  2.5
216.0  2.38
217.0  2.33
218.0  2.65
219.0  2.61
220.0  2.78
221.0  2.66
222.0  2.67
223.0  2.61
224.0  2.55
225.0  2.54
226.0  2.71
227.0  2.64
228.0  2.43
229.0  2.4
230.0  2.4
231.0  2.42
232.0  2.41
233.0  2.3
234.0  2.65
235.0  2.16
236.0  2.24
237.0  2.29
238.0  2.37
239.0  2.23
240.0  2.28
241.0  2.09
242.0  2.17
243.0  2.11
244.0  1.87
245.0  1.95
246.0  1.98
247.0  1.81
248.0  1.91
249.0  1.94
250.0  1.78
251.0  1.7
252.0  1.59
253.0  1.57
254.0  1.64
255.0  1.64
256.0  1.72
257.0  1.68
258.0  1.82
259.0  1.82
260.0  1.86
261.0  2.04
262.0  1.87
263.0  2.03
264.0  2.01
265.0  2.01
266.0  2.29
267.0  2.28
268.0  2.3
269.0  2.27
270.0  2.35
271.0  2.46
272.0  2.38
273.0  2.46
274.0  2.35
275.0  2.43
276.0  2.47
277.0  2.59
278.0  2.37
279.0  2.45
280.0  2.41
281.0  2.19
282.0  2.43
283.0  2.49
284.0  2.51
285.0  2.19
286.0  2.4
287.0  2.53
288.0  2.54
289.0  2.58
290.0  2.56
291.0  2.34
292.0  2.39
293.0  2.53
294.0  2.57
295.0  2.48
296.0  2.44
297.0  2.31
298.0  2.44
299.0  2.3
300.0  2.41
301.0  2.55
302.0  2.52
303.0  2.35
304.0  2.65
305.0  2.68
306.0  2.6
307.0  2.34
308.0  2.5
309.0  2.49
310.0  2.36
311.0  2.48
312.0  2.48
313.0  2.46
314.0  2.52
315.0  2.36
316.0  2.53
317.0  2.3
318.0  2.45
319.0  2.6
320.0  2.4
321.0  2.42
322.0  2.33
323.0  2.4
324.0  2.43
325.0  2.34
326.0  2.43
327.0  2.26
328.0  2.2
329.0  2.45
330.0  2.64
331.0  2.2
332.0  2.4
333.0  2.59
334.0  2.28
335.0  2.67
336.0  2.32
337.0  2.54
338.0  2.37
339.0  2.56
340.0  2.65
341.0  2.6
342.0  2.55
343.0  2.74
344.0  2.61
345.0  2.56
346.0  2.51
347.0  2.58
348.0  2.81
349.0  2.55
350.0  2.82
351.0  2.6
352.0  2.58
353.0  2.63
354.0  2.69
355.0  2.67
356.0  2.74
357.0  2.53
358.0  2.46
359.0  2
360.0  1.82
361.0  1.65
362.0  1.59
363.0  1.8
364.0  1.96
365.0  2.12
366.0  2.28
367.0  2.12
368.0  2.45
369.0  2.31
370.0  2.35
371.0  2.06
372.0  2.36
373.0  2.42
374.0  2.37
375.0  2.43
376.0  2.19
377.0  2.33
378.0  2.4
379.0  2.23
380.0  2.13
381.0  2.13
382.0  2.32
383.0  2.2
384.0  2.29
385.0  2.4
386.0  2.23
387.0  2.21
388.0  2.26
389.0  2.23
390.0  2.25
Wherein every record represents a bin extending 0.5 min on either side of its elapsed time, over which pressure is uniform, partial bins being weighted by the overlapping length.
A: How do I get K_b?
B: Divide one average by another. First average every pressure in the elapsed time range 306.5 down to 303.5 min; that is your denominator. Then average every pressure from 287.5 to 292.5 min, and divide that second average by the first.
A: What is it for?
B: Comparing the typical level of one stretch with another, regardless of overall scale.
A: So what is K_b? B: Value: 0.94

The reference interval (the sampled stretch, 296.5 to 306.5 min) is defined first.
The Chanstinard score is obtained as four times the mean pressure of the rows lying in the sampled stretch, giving 9.9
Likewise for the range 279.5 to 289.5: 9.7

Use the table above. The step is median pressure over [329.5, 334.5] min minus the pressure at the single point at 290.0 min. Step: -0.16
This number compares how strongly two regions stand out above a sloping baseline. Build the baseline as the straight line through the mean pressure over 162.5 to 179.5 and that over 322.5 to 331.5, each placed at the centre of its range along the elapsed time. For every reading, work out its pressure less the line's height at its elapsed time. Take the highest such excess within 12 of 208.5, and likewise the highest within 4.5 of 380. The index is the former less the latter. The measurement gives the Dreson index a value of 0.28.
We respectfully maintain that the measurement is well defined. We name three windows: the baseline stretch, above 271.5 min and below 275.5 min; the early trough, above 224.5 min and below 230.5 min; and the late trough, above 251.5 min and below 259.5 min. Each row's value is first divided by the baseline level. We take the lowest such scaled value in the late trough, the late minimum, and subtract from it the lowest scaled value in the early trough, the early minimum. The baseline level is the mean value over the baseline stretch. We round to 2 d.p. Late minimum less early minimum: -0.35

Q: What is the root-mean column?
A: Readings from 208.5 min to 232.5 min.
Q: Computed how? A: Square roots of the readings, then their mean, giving 1.59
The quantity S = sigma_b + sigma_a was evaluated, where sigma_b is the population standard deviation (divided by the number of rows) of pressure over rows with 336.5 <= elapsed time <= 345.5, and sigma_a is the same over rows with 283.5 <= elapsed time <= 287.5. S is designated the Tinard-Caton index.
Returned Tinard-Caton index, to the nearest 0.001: 0.229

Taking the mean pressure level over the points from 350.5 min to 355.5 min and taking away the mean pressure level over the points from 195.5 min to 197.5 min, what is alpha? 0.3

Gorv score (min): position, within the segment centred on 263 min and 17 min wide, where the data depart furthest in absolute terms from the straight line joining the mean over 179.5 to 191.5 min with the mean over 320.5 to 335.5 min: 255.0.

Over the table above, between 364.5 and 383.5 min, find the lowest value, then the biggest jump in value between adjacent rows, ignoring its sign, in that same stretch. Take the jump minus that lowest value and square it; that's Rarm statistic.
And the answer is 3.0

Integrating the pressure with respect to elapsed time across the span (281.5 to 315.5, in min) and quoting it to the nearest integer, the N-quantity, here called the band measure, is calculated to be 84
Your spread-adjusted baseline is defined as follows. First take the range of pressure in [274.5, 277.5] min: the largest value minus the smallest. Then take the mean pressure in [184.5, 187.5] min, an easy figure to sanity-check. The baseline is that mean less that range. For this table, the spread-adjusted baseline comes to 2.34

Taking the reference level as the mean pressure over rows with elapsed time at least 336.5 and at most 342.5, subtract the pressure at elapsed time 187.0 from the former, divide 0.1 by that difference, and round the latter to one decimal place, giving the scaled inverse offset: 1.0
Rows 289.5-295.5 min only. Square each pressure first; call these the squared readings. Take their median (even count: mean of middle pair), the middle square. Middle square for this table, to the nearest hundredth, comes 6.28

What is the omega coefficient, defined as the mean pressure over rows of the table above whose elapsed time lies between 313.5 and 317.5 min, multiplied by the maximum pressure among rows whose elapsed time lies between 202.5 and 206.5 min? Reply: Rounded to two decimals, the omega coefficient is 6.51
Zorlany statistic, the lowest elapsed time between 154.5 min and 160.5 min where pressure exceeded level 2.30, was 155.0 min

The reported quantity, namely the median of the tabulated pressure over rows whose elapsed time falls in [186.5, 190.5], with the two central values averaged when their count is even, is 2.55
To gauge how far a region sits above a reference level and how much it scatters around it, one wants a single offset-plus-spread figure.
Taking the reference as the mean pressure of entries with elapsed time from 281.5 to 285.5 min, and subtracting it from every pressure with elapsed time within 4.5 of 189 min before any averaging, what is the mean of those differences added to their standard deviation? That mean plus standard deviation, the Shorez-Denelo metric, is 0.18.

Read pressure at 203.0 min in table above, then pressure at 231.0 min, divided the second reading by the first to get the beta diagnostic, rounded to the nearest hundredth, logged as 1.03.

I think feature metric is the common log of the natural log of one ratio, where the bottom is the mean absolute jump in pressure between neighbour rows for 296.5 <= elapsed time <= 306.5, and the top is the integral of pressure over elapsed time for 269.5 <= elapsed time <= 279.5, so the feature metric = 0.721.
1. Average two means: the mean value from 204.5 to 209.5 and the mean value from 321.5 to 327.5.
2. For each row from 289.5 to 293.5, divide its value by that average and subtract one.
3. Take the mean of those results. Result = 0.00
